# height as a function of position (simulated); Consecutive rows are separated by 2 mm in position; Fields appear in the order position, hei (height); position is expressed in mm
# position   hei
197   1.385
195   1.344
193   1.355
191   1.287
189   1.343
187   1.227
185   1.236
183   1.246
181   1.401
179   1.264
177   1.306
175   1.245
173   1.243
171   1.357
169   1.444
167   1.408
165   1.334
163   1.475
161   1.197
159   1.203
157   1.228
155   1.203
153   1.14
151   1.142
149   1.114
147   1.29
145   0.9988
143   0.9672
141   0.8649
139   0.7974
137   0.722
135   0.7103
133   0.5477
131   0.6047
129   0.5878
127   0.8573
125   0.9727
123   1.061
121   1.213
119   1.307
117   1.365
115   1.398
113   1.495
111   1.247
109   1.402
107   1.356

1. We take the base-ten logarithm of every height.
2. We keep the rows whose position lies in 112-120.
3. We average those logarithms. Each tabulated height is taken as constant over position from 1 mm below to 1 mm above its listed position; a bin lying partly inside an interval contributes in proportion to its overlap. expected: 0.14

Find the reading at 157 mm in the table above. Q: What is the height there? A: 1.228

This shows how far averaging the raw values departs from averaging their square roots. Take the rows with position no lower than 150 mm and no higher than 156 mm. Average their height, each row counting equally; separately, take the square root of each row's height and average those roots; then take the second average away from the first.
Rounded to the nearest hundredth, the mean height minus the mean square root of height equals 0.08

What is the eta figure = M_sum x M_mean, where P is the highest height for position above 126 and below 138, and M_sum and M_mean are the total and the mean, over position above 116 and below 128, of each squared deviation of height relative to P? 0.07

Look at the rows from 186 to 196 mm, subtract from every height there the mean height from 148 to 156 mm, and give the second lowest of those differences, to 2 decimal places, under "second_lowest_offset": 0.14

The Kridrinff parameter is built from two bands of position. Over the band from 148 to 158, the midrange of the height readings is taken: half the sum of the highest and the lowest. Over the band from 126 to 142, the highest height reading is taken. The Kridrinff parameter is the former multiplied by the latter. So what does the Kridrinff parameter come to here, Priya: 1.0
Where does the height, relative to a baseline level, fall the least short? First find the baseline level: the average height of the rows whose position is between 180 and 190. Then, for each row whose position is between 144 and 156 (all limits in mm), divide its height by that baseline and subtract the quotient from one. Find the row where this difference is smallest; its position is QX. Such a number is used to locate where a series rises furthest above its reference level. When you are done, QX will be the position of 147 mm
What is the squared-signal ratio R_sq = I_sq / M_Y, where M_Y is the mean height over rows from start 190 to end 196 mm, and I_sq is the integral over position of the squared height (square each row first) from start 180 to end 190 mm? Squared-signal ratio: 13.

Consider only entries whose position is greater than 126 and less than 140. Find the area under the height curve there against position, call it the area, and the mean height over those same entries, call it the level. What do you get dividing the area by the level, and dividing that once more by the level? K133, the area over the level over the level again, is 20.3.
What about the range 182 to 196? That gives 10.8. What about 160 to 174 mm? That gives 10.4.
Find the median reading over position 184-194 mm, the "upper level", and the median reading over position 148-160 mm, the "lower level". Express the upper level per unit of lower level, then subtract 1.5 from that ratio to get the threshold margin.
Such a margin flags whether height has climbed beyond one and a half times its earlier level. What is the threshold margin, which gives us -0.40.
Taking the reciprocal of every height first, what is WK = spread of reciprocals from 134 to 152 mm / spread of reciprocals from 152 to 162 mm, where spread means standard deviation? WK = 10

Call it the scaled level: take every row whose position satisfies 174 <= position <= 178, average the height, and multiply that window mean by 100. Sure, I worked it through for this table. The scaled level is 128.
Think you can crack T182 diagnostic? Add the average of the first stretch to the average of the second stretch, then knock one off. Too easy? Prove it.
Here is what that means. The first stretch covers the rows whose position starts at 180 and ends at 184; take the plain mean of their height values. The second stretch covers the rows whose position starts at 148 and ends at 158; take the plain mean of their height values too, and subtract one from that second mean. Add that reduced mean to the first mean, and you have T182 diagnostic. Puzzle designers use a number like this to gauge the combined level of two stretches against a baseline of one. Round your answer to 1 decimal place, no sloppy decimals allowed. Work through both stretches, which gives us 1.5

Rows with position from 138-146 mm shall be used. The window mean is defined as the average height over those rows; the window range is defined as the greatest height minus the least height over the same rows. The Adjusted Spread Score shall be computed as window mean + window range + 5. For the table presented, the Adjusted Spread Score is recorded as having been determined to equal 6.1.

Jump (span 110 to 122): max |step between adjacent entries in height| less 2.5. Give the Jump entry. -2.25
